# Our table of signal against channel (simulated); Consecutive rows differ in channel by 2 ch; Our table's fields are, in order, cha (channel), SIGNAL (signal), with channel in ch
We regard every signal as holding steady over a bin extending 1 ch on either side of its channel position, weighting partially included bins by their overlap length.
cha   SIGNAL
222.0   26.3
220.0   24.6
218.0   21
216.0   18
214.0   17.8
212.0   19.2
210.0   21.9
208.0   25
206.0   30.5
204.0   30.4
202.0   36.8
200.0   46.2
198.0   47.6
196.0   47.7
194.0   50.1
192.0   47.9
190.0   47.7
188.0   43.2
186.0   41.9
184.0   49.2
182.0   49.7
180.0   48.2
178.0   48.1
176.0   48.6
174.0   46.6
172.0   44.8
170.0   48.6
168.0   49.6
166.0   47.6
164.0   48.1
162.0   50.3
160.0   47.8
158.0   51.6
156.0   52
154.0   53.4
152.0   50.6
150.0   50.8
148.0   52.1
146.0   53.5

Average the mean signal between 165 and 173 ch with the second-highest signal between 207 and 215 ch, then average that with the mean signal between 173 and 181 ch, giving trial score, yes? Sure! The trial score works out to 41.3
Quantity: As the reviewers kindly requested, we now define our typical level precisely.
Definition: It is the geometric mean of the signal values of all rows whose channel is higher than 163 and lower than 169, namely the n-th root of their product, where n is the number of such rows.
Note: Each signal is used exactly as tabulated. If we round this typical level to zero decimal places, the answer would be 48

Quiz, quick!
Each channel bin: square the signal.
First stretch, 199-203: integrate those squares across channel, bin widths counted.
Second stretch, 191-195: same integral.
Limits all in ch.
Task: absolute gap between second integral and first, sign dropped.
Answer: 2631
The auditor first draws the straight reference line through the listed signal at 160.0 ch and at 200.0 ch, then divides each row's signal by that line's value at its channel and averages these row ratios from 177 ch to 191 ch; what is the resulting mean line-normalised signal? 1.00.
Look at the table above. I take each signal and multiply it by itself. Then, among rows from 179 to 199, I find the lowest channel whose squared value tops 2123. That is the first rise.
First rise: 180.0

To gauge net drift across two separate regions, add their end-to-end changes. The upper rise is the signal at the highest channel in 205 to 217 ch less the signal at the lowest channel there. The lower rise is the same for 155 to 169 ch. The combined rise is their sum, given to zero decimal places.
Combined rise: -15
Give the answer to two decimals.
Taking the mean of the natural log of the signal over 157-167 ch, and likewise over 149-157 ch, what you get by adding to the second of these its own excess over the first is 4.00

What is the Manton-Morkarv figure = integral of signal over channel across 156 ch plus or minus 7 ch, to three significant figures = 713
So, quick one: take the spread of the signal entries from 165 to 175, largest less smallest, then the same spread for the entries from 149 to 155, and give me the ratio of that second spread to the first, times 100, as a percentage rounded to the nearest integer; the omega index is 58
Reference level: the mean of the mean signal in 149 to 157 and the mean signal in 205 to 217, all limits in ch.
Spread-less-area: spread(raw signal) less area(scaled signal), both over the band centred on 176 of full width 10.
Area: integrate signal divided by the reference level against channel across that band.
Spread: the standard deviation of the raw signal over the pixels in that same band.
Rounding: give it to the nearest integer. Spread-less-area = -11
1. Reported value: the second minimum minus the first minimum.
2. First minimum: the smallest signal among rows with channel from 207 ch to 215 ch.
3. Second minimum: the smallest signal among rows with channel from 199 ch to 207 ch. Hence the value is 13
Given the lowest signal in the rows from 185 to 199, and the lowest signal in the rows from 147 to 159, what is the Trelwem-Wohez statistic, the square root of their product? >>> 46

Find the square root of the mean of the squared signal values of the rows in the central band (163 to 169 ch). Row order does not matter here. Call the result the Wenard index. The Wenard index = 48.4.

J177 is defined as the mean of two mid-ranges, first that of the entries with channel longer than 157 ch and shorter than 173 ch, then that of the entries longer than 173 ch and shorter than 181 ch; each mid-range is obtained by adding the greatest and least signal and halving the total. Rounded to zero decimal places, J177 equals 48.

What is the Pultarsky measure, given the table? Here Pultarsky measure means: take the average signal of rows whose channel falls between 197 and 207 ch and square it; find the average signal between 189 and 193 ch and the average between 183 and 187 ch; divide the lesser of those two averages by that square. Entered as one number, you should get 0.031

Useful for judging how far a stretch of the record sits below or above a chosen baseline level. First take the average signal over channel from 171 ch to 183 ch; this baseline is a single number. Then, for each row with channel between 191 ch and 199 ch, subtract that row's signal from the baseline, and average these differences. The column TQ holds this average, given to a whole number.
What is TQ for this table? -1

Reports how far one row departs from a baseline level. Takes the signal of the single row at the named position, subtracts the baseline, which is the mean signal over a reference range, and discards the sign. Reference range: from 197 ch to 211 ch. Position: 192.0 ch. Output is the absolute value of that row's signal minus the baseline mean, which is 13.8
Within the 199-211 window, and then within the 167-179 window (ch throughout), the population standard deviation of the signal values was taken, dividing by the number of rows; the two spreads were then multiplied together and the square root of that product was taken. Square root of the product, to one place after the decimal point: 3.5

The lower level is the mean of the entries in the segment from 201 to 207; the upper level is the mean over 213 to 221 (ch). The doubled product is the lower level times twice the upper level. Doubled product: 1325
